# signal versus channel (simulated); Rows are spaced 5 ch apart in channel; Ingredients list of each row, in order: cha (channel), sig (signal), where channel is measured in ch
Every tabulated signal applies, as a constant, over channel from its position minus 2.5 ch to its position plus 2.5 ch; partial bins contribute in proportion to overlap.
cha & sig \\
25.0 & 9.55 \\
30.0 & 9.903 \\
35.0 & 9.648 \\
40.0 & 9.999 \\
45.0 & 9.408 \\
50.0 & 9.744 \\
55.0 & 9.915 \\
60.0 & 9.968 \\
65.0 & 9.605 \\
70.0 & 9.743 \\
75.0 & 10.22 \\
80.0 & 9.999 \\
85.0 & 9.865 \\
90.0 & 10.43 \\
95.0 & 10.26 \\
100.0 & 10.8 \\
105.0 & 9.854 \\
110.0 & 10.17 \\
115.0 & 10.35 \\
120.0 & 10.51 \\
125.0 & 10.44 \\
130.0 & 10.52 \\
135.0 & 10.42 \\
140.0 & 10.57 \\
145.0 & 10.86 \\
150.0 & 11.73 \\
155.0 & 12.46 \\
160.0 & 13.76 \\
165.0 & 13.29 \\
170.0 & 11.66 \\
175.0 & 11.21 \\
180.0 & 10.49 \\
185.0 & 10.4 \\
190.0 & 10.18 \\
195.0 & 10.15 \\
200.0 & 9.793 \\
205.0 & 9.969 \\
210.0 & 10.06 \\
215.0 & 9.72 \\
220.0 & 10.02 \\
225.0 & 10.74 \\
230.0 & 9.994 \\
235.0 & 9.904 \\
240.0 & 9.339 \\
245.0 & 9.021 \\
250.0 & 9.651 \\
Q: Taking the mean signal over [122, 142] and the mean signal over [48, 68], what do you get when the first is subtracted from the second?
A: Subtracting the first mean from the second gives -0.7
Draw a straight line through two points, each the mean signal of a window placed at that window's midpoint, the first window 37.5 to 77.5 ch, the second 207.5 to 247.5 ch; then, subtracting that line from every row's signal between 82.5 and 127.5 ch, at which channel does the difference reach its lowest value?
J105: 105.0 ch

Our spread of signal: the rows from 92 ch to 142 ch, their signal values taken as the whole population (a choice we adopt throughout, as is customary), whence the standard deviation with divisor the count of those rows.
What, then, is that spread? 0.24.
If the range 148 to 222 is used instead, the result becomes 1.27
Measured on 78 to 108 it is 0.34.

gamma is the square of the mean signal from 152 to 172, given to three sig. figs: 164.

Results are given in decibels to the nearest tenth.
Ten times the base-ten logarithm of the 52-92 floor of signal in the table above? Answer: 9.8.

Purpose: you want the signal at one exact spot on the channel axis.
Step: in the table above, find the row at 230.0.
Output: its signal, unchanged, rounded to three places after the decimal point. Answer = 9.994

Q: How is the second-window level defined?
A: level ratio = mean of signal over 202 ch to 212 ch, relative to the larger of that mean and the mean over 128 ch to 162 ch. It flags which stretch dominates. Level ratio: 0.87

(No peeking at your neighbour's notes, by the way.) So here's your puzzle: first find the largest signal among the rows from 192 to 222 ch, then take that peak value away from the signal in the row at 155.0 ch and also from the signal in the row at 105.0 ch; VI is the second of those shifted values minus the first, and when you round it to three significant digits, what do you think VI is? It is -2.61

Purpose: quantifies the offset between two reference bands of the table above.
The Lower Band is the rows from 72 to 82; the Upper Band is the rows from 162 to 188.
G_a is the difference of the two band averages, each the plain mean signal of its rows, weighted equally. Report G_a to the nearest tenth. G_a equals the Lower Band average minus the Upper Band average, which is -1.3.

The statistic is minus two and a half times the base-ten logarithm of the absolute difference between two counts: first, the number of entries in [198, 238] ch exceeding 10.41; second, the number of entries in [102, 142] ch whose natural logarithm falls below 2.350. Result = -1.51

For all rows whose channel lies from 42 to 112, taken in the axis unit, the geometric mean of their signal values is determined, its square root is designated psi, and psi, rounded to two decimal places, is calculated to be 3.16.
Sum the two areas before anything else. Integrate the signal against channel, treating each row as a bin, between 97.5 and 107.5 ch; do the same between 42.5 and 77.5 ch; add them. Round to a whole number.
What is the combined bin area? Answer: 446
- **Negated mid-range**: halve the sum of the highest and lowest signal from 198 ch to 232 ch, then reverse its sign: -10.2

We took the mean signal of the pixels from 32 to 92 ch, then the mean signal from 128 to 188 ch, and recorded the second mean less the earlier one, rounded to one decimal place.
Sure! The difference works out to 1.6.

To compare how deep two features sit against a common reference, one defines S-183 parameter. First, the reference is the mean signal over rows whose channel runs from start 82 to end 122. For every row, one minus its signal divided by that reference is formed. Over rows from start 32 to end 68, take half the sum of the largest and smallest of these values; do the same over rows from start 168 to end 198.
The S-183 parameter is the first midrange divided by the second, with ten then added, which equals 9.1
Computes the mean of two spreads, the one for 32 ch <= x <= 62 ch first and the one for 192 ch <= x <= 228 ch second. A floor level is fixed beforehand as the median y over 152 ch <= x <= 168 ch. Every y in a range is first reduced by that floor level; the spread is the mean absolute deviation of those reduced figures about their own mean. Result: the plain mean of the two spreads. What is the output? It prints 0.20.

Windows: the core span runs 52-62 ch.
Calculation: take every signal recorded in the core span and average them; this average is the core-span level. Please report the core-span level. 9.9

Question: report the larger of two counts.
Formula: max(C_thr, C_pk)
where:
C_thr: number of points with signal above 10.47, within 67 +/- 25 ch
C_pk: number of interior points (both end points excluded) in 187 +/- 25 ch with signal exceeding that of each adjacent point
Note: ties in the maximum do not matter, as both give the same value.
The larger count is 0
